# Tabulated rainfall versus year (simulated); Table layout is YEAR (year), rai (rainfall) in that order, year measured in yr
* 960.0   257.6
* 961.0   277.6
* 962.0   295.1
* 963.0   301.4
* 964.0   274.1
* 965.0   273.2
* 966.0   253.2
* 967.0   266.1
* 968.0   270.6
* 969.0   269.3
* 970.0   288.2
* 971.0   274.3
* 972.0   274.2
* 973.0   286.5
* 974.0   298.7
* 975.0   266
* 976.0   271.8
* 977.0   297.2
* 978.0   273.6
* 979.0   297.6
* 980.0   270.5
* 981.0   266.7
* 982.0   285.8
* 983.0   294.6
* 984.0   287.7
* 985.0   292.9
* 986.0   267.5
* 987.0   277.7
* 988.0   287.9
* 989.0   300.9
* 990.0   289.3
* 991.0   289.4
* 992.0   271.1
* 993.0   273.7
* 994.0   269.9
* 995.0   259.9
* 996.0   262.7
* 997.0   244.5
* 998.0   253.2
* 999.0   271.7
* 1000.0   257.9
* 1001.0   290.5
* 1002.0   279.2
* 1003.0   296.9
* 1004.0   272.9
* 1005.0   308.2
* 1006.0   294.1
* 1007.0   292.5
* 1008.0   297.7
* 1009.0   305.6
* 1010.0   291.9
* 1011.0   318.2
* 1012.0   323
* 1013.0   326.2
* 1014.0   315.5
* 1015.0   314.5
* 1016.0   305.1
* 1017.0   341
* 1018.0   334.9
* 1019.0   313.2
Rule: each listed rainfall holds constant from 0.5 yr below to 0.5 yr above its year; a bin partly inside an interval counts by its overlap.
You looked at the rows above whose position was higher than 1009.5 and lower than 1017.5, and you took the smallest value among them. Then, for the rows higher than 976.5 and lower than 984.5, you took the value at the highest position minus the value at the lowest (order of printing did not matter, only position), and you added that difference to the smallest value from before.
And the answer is 282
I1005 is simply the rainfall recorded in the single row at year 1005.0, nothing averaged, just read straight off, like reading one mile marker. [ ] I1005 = 308.2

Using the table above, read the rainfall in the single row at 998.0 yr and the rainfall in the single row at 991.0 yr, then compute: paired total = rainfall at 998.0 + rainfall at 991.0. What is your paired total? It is 543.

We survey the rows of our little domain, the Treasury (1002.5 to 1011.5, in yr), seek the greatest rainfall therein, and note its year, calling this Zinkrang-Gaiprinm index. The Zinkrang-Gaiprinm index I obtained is 1011.0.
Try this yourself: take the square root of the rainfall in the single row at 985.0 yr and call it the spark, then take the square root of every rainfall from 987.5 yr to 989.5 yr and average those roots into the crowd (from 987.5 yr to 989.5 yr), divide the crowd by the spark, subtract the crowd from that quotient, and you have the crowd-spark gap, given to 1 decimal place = -16.2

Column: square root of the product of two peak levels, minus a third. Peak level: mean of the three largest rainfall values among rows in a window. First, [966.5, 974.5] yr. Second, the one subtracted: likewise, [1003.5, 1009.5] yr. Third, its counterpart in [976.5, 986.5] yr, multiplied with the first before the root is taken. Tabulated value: -10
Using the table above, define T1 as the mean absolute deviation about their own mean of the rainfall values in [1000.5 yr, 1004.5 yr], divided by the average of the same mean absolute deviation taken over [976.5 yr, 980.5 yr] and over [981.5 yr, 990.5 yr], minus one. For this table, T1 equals -0.1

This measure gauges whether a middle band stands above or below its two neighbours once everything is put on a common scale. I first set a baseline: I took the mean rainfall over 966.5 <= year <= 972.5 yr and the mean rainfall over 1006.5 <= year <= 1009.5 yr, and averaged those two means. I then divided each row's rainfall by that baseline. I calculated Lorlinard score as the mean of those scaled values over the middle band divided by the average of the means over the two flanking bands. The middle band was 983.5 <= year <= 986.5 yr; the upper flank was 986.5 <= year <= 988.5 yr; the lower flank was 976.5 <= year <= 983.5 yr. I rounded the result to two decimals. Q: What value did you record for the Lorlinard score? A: 1.00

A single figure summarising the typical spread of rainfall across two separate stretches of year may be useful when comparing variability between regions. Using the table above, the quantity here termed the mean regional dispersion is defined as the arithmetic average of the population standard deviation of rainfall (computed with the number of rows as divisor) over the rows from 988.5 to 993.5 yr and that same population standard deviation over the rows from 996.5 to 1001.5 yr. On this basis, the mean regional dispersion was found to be 13.6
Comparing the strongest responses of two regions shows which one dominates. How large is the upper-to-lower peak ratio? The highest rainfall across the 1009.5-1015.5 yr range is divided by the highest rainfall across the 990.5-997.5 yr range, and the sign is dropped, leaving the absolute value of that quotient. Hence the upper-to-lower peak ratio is 1.13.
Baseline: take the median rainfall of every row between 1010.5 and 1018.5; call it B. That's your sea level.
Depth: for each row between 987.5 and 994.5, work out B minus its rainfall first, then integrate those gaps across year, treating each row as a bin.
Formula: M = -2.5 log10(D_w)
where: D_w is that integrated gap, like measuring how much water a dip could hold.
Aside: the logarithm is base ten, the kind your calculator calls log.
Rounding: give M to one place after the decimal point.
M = -6.0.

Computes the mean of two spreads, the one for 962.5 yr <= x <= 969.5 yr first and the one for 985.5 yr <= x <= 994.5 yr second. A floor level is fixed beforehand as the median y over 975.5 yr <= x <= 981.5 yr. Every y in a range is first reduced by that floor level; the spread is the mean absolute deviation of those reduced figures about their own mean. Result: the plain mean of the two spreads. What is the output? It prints 9.3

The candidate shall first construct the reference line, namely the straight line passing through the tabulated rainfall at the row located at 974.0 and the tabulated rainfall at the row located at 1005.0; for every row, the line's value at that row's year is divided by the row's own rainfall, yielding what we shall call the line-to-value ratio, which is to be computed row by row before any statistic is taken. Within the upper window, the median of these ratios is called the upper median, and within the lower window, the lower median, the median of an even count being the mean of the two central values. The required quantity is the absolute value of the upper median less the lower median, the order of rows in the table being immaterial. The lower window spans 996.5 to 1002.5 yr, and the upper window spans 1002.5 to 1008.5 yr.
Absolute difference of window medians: 0.11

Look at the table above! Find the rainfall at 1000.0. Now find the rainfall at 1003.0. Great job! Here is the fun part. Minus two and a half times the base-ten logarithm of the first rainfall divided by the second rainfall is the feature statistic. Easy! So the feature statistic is 0.15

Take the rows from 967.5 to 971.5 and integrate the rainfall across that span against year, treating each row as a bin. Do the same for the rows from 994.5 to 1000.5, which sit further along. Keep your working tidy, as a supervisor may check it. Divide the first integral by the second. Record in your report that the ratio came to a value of 0.7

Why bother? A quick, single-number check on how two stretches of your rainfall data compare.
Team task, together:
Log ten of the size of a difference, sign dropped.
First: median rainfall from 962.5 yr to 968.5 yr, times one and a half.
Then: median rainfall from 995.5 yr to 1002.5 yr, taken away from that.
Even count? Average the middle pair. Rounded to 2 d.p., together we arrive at 2.16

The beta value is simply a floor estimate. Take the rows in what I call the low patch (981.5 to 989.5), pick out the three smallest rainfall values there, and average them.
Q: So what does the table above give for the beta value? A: 277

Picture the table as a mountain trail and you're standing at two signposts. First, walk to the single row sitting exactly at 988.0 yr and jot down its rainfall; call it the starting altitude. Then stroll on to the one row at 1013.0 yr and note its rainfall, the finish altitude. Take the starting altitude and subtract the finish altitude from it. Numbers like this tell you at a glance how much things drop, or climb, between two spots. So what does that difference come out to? -38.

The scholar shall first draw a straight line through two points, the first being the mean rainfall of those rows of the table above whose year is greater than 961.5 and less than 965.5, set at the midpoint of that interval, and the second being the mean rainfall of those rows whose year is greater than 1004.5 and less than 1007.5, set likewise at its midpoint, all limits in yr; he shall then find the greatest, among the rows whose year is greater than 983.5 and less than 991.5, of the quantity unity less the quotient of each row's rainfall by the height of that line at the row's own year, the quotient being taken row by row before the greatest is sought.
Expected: 0.085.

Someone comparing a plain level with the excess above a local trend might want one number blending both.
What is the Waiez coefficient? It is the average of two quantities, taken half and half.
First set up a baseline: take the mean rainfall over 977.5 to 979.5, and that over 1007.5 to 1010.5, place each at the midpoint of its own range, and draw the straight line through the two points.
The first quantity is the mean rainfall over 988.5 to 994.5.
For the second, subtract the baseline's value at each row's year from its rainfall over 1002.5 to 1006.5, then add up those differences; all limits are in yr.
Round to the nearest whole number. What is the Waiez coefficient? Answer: 134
